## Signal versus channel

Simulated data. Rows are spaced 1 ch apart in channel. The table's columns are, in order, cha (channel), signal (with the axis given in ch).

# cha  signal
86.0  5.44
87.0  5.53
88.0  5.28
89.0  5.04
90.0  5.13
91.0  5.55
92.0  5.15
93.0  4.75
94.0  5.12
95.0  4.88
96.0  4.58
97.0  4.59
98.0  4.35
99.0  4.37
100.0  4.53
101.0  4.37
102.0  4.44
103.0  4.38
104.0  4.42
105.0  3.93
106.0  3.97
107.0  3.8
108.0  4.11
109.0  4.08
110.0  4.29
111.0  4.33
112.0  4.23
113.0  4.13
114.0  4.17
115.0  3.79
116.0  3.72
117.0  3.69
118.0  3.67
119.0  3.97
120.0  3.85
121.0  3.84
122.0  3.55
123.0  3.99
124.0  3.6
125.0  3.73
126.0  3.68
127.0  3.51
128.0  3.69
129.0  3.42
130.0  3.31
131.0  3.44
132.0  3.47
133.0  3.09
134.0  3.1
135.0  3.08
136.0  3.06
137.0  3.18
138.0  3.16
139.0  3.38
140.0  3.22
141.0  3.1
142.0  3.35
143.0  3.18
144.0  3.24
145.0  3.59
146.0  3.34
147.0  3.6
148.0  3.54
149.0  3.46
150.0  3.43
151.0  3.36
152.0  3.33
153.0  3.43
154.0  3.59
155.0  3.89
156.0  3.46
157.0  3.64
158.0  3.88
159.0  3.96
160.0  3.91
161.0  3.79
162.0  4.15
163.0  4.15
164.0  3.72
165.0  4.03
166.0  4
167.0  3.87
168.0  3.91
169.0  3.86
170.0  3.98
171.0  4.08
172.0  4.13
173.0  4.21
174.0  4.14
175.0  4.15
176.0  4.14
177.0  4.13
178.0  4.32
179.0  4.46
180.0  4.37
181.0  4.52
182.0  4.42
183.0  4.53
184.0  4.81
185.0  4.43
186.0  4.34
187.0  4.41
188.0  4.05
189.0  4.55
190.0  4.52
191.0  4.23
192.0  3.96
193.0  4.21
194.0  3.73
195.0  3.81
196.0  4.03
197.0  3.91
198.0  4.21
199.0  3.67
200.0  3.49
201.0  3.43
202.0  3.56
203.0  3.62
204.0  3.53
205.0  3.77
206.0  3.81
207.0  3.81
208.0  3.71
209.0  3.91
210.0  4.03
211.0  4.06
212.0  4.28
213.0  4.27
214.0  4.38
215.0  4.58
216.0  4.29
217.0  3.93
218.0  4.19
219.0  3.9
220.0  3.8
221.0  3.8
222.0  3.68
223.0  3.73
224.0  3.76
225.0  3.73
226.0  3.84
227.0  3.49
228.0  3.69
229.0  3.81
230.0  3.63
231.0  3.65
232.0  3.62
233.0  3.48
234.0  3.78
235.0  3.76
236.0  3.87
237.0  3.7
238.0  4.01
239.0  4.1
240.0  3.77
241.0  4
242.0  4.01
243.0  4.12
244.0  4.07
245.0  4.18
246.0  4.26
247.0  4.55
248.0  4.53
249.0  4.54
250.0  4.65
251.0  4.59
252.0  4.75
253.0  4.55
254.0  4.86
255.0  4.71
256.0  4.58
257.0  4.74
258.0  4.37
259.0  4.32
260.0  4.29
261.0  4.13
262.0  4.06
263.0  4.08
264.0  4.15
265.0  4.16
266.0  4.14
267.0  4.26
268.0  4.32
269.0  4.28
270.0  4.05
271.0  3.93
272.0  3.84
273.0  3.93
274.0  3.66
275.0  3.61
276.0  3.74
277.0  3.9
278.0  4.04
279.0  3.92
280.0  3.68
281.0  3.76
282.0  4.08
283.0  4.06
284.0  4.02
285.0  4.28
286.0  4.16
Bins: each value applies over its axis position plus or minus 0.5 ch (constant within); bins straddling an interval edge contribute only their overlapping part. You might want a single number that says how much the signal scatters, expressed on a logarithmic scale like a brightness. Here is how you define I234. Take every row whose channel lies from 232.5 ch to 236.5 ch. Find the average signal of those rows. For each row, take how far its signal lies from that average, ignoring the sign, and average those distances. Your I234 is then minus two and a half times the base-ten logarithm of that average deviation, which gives 2.29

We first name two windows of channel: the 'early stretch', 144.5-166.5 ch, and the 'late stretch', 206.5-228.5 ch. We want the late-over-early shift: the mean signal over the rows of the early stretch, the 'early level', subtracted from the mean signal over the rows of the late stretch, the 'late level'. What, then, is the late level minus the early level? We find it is 0.3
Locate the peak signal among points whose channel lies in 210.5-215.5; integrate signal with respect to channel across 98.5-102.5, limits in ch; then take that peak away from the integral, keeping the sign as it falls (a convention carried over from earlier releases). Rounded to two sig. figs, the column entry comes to 13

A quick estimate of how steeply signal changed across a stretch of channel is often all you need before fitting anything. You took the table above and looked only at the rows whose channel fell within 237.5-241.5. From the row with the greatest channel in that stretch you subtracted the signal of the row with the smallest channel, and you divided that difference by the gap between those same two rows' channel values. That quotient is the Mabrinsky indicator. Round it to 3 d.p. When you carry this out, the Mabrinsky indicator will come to -0.003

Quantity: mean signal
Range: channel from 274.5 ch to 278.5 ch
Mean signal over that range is 3.8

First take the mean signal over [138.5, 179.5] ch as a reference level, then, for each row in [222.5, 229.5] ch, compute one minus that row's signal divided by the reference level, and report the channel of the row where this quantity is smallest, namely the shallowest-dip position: 226.0 ch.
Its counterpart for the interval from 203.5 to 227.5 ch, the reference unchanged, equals 215.0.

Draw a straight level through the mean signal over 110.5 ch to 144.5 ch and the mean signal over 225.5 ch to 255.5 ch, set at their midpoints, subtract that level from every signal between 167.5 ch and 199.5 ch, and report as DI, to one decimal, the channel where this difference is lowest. 199.0 ch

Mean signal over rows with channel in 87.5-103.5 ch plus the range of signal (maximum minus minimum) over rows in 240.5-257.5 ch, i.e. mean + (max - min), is 5.6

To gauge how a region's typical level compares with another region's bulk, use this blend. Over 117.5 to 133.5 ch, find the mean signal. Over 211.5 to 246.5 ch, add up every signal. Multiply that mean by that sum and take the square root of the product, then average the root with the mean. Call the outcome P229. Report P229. 13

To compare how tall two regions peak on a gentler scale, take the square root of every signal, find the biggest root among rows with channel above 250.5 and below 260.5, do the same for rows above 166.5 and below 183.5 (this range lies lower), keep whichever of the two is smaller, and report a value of 2.13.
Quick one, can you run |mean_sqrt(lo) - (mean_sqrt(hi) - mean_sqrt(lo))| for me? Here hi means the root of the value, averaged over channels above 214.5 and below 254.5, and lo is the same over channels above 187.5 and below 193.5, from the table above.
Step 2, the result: 2.12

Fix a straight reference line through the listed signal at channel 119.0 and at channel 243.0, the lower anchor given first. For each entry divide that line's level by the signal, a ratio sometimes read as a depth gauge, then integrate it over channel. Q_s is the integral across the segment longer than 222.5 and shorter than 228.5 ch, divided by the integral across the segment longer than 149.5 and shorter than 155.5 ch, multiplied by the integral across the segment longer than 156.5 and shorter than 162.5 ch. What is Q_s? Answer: 6.0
